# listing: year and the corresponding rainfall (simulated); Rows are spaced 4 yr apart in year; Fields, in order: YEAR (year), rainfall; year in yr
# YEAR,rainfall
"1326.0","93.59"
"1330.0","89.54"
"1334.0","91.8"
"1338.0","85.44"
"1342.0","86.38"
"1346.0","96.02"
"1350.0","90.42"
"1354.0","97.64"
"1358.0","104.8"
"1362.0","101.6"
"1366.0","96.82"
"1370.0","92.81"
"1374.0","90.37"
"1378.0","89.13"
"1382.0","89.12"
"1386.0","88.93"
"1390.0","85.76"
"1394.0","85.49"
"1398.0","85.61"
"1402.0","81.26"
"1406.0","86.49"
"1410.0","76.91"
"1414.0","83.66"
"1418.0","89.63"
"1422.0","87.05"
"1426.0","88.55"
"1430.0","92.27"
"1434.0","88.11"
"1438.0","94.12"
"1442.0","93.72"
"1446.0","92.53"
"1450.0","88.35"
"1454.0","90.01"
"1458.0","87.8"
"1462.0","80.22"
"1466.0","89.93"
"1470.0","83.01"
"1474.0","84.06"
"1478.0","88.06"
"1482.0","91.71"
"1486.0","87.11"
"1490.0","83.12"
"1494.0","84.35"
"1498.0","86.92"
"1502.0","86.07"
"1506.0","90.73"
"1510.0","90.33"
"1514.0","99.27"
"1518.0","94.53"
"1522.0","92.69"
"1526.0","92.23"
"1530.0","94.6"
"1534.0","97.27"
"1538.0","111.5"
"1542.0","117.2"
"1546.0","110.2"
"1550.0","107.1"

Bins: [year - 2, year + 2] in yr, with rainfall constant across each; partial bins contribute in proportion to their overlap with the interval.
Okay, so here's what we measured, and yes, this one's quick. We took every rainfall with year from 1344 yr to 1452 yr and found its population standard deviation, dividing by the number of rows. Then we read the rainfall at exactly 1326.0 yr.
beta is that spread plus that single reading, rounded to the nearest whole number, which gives 99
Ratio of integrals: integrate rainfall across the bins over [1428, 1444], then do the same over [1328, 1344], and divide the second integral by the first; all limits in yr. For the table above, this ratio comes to 1.0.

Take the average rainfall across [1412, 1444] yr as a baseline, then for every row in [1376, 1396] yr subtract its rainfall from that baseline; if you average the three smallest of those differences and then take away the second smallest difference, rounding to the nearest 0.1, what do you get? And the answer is 0.1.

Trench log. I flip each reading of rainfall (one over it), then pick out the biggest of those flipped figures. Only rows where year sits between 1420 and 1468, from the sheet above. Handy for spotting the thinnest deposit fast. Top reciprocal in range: 0.0125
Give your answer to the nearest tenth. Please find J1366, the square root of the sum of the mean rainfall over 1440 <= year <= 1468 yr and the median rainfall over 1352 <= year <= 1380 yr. 13.6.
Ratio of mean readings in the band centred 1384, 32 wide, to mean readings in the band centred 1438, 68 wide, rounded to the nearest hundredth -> 1.01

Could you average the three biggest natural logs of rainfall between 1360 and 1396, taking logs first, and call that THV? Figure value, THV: 4.57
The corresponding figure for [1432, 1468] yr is 4.54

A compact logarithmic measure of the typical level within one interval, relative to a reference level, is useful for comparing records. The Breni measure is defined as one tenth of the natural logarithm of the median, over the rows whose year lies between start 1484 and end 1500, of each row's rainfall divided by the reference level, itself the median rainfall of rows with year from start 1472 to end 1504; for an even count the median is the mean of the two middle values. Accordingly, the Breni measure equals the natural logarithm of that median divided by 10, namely -0.001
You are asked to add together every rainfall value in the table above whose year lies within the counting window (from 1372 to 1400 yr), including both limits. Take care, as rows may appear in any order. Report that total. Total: 614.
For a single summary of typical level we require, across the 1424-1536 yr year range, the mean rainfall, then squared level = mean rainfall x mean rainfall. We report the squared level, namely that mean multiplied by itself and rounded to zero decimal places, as 8047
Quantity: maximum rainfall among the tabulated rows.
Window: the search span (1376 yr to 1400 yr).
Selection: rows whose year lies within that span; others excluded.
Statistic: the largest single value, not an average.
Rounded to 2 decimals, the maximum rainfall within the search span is 89.13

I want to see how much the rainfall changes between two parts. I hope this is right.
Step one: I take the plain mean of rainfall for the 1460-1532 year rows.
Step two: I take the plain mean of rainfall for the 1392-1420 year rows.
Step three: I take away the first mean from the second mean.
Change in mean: -5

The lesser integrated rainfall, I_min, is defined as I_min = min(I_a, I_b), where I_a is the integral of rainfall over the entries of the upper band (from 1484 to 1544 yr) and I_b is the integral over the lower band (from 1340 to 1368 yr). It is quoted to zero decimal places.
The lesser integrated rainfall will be 2695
